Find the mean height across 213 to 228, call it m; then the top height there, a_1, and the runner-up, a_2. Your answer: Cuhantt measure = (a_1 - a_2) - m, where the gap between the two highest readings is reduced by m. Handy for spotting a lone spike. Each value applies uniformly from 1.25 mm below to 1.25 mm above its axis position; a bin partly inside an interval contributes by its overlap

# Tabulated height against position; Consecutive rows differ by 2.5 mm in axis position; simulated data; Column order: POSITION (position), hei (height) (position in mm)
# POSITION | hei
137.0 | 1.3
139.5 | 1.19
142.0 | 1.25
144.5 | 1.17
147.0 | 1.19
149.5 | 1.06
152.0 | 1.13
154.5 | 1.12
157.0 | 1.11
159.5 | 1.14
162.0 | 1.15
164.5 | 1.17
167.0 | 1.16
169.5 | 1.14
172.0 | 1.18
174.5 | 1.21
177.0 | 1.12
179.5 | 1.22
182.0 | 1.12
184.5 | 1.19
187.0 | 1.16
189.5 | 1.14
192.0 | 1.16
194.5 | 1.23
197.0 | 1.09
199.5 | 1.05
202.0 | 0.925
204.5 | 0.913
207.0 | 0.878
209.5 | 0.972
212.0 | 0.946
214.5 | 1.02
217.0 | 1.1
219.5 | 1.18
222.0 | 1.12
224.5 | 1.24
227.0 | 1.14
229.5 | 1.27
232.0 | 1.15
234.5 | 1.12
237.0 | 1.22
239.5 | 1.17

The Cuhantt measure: -1.07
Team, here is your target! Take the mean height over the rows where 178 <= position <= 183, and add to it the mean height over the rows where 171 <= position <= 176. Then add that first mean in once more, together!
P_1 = 3.53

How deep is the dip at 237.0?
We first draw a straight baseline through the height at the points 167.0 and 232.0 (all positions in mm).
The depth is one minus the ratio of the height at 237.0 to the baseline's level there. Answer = -0.06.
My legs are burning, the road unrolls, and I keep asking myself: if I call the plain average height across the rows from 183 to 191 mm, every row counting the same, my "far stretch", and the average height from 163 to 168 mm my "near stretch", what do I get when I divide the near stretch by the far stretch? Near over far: 1.00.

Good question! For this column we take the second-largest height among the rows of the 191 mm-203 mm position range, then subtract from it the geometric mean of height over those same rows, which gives 0.074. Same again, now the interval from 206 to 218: 0.040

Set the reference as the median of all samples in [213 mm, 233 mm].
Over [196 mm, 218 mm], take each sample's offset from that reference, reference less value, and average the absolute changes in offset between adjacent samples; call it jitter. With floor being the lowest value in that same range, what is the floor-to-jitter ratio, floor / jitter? 14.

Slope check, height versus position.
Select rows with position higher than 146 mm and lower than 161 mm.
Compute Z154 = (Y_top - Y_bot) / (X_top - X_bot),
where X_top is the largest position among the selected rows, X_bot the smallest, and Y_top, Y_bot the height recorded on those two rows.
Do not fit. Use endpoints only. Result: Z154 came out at -0.004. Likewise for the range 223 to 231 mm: 0.006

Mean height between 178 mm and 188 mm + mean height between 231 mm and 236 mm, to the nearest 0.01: 2.31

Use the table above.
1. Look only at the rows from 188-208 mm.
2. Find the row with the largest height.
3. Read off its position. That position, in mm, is 194.5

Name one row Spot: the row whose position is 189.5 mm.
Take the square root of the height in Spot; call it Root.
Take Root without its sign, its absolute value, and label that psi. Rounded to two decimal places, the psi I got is 1.07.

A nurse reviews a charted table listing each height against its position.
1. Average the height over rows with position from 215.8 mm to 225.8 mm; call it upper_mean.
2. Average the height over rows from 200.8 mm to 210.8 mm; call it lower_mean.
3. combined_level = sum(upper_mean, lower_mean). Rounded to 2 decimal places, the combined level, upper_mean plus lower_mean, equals 2.08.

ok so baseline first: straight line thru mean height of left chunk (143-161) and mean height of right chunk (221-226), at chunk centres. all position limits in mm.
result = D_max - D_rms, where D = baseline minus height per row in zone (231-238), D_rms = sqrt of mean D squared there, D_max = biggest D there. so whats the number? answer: 0.020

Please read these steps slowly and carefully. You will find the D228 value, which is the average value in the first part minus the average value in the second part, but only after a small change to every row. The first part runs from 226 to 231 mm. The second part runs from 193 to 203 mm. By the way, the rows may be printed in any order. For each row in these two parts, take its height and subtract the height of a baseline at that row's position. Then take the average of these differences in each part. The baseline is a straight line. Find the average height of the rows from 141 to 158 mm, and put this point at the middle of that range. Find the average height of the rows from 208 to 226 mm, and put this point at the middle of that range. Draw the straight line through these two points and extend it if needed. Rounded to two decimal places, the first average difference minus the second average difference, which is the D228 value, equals 0.16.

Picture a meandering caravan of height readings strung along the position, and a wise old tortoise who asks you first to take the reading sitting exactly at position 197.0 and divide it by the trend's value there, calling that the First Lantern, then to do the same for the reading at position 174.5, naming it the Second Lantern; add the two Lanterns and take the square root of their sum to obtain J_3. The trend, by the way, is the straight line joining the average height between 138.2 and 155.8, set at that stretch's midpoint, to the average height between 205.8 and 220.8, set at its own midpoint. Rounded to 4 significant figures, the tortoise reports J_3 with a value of 1.462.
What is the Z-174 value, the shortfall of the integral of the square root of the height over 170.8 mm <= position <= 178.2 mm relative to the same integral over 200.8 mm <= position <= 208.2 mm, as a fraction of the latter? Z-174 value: -0.14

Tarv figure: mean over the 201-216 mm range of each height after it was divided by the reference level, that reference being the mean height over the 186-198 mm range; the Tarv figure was 0.82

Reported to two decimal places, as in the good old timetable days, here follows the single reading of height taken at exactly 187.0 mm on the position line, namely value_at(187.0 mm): 1.16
